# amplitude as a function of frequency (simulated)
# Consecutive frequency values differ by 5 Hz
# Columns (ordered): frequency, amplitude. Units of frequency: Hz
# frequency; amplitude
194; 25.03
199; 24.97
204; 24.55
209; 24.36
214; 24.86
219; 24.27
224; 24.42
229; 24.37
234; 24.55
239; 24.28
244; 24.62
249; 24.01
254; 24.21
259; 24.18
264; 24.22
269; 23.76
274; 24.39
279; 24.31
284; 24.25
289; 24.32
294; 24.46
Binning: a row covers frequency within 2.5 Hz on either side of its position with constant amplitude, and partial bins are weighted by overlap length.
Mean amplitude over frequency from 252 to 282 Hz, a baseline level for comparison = 24.18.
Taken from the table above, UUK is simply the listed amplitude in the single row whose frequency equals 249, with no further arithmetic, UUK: 24.01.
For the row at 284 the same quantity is 24.25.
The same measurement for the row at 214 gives 24.86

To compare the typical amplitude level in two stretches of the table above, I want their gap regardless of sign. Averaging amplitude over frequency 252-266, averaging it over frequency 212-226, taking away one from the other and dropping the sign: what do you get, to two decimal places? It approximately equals 0.31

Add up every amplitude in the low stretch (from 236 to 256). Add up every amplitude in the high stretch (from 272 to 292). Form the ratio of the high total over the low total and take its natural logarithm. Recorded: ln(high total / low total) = 0.0015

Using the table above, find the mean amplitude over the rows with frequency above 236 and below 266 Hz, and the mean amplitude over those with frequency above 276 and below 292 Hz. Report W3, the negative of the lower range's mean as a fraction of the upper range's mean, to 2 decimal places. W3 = -1.00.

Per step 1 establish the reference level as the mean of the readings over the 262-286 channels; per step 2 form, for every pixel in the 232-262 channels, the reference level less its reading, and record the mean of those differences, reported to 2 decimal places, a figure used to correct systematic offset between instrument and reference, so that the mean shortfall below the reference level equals -0.12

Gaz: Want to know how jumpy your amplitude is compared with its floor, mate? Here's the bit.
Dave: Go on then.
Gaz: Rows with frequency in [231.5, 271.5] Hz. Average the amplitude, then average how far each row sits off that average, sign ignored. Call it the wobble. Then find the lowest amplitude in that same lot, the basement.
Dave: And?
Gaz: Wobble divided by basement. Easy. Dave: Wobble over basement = 0.0080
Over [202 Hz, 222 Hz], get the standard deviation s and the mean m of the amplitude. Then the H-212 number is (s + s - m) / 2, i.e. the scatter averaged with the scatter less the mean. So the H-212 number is -12.0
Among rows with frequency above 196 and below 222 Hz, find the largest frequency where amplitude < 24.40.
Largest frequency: 219 Hz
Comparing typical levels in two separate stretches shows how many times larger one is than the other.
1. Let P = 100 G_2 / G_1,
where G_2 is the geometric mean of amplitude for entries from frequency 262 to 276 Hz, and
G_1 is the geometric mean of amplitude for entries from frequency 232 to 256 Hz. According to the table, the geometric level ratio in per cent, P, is 99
